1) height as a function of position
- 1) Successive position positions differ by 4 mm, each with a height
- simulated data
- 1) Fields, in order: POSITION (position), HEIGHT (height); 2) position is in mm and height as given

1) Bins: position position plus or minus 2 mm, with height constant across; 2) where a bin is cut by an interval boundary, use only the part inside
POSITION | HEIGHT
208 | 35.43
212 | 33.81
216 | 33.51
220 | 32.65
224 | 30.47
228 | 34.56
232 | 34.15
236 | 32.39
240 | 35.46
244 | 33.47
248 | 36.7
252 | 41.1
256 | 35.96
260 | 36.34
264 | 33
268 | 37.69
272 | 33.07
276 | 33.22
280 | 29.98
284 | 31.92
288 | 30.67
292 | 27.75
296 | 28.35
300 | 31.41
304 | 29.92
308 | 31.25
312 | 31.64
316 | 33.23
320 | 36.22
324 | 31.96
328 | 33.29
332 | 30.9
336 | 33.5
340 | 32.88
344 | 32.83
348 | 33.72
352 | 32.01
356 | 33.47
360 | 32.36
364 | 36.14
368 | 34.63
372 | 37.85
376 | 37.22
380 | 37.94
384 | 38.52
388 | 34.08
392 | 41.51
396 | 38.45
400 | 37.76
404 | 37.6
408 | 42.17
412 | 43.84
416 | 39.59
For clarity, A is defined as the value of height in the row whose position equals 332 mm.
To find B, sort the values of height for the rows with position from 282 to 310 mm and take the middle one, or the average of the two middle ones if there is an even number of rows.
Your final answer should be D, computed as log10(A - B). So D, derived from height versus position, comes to -0.6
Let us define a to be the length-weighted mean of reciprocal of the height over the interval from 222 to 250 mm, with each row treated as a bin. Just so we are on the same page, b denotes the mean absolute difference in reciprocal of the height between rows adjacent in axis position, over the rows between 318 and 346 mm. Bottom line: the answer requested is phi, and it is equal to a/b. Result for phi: 17.1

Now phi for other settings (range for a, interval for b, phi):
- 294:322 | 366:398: 15.4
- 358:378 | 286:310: 13.2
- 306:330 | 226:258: 13.9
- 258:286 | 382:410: 12.8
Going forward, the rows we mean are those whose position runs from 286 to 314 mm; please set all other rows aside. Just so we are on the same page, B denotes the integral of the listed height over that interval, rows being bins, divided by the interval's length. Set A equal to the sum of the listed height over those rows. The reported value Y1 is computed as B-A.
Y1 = -181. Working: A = 211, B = 30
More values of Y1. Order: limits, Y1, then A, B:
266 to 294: -192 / 224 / 32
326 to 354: -196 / 229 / 33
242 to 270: -218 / 254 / 36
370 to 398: -228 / 266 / 38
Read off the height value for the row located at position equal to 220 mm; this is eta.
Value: 32.65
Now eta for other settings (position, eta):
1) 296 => 28.35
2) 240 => 35.46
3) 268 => 37.69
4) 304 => 29.92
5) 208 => 35.43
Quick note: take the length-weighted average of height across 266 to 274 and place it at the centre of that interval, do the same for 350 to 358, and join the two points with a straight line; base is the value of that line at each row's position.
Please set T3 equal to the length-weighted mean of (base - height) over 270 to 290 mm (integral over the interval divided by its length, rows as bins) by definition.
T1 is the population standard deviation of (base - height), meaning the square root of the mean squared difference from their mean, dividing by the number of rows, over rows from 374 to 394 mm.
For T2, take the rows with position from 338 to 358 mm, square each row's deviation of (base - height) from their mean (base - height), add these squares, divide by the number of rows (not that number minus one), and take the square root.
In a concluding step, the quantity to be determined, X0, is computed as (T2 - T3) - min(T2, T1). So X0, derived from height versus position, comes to -3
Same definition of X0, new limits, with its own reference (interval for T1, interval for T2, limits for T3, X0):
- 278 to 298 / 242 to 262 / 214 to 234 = -3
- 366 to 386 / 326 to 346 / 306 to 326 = -1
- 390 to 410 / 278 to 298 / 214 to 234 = -4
